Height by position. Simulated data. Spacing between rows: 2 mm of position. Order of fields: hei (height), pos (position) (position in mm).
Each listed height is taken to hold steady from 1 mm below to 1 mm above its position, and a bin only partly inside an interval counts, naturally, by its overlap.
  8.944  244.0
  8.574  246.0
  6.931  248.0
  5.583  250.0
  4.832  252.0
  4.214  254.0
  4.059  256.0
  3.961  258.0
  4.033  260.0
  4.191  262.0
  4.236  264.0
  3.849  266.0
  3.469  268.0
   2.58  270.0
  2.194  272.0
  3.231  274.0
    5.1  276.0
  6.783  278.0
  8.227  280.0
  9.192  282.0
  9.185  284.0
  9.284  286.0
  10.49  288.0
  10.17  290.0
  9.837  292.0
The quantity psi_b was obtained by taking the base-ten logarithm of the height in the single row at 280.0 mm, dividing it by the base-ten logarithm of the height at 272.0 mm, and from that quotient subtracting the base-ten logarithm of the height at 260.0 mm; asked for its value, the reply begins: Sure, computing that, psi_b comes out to 2.1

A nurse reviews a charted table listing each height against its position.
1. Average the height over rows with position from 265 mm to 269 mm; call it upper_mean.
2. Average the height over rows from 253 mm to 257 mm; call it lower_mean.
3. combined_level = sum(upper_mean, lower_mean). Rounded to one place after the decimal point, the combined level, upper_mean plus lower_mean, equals 7.8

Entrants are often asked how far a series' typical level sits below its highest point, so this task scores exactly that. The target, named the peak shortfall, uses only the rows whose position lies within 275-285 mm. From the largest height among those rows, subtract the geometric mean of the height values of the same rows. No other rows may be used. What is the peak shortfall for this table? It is 1.67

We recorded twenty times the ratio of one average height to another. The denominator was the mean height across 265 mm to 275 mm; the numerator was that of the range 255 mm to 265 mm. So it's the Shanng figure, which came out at 27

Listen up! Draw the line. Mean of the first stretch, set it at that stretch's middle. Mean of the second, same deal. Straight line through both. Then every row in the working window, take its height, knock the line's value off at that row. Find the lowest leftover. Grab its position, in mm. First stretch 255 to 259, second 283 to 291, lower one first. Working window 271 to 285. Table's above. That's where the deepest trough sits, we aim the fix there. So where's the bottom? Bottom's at 272.0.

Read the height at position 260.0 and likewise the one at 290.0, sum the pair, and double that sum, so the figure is 28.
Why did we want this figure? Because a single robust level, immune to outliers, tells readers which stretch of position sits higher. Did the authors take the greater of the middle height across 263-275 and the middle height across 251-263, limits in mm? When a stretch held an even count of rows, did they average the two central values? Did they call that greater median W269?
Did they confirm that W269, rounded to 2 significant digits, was 4.1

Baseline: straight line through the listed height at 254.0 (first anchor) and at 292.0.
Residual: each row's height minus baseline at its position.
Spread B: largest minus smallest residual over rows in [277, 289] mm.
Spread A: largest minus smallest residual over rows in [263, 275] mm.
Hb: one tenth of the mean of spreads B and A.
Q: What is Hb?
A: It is 0.27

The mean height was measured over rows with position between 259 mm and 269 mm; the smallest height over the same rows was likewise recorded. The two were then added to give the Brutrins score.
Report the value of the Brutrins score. 7.4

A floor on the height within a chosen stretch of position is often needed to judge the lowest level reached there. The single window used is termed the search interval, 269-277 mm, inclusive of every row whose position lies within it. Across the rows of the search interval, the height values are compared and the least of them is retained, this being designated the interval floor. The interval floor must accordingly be 2.194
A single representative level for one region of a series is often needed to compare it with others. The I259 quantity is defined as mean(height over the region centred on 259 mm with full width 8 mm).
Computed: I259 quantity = 4.1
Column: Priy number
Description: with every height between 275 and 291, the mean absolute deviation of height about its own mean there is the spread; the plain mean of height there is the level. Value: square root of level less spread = 2.68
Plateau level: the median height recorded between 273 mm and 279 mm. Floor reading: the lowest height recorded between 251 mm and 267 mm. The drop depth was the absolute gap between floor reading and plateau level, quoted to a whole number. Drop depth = 1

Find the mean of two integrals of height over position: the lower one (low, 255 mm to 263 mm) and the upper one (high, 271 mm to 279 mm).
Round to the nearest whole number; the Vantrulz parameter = 34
